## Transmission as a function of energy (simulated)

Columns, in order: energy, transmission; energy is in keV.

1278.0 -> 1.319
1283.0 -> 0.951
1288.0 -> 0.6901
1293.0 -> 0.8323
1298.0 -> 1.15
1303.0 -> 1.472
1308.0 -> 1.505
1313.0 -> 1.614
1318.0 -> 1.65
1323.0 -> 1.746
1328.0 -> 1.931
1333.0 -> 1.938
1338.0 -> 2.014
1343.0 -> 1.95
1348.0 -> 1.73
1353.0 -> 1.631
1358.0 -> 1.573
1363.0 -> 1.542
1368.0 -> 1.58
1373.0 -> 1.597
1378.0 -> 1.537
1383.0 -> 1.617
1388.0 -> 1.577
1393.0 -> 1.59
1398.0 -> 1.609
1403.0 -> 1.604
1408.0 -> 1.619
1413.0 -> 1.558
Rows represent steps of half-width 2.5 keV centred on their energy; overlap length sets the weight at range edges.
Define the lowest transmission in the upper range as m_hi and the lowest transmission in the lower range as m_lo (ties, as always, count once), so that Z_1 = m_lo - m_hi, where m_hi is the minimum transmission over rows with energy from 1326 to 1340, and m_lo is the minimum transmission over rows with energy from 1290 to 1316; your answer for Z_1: -1.1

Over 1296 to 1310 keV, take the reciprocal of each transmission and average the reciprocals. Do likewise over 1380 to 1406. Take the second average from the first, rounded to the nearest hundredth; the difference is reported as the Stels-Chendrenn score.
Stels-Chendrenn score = 0.11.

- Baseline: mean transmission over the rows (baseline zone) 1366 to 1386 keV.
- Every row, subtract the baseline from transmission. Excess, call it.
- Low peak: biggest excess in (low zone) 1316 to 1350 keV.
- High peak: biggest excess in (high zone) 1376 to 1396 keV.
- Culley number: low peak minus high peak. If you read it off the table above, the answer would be 0.40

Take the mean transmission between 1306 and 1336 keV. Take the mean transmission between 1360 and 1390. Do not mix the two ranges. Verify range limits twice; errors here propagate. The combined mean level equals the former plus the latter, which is 3.31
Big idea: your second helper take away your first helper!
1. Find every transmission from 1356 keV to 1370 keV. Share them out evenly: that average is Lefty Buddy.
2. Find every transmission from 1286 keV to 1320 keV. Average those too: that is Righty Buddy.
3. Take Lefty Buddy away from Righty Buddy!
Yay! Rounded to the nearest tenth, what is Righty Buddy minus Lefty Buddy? -0.3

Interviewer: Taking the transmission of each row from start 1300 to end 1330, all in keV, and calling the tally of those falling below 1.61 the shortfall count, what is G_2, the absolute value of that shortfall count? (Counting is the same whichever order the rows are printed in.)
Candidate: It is 2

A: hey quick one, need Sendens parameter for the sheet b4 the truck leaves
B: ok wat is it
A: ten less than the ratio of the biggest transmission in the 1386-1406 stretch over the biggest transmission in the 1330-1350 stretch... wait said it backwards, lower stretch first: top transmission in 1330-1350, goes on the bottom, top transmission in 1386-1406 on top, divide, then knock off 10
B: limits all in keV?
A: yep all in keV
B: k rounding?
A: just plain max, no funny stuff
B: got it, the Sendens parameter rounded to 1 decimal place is -9.2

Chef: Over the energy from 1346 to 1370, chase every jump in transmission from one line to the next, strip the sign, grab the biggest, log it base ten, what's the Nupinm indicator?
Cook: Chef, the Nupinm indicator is -1.0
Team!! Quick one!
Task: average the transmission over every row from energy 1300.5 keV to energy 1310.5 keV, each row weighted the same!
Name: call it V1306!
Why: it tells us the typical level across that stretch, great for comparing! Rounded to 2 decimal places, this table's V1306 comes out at 1.49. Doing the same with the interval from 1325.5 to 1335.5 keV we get 1.93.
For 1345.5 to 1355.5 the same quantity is 1.68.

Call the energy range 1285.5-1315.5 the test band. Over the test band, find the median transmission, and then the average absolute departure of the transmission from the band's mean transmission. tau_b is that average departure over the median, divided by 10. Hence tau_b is 0.024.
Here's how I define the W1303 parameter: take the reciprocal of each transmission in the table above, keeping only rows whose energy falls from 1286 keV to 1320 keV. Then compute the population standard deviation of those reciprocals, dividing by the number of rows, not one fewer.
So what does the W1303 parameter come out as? 0.31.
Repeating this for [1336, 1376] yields 0.05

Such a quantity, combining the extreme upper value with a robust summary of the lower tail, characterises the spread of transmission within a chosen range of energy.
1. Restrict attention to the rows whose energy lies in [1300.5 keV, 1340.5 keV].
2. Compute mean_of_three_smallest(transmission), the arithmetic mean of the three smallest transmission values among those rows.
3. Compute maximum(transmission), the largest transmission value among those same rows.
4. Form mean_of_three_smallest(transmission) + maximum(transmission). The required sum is 3.54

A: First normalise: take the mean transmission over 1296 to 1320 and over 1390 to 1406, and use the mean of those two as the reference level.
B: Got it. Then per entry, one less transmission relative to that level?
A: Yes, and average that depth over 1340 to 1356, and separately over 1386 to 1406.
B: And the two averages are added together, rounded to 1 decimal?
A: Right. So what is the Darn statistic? -0.2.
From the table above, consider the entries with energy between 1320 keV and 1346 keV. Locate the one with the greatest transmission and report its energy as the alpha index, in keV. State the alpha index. 1338.0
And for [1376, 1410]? 1408.0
